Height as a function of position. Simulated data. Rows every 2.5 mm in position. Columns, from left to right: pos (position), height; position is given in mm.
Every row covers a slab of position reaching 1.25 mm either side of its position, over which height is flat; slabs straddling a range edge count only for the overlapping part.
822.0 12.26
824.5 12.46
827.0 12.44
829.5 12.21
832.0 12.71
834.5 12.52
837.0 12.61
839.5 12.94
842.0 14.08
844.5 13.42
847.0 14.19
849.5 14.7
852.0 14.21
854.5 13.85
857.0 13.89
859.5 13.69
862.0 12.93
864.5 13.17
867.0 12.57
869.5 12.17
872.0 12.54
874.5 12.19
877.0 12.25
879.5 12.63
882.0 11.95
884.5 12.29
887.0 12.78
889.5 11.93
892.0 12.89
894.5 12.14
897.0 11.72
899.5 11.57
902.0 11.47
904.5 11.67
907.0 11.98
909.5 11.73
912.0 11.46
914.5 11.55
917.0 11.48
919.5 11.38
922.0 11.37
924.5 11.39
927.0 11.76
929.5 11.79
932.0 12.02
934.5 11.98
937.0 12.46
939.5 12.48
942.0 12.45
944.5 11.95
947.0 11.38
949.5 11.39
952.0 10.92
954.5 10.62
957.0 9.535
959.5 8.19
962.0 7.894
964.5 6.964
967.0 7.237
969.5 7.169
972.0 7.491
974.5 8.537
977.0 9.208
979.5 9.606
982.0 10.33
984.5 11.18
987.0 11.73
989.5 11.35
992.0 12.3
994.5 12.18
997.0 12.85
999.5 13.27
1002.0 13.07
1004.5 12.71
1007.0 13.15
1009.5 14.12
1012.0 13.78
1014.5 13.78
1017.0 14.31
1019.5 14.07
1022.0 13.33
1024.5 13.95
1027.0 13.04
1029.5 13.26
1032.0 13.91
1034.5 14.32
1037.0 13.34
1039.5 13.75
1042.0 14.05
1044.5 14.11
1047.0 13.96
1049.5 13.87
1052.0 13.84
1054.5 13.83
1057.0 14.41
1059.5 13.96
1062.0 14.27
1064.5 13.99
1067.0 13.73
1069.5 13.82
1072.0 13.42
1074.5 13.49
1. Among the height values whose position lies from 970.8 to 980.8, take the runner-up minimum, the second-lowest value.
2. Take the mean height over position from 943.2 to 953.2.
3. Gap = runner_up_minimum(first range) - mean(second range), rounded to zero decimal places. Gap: -3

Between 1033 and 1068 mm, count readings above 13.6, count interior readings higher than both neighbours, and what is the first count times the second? 39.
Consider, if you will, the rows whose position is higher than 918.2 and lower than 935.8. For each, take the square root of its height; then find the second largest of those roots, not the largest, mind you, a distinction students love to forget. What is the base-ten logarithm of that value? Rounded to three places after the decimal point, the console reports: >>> 0.539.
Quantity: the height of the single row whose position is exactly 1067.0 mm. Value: 13.73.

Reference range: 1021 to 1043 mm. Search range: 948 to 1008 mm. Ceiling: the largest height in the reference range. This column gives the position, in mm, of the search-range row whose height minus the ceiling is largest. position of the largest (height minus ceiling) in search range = 999.5 mm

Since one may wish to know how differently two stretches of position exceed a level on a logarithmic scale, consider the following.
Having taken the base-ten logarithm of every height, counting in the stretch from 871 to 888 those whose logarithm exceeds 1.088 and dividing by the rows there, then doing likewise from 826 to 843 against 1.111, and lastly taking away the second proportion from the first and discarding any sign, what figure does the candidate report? 0.4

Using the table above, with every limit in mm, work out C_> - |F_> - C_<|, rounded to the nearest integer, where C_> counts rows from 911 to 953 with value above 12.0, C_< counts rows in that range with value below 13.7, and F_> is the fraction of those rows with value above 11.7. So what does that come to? -13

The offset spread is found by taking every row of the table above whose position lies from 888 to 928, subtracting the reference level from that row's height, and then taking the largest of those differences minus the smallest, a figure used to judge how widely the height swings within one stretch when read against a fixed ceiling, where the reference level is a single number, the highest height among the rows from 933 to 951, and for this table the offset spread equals 1.5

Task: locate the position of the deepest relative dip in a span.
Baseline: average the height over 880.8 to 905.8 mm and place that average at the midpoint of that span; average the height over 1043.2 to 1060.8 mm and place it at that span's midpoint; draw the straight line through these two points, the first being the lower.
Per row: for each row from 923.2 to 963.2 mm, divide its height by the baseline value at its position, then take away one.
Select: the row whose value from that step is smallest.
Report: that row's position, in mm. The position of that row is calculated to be 962.0 mm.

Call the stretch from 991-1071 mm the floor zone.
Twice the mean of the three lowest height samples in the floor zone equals 25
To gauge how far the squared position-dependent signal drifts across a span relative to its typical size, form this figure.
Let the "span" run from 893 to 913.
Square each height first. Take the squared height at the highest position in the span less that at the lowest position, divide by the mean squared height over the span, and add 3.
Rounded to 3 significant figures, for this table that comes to 2.88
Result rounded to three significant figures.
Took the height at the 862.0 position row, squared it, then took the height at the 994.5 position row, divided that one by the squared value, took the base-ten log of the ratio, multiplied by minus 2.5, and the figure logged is 2.84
